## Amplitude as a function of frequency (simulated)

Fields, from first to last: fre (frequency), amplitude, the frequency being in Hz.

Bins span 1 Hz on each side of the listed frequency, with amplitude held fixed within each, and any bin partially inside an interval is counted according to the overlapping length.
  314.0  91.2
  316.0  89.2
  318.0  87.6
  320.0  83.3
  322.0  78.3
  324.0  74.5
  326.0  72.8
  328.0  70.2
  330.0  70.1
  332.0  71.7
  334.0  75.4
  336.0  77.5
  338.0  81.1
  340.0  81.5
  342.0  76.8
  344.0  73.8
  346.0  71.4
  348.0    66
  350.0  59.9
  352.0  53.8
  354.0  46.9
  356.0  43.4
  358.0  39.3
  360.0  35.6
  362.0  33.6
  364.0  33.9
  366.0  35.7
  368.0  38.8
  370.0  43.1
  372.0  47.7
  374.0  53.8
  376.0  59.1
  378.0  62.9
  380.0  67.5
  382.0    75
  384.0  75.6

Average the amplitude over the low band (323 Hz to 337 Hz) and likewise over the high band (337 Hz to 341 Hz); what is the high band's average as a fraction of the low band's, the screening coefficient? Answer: 1.1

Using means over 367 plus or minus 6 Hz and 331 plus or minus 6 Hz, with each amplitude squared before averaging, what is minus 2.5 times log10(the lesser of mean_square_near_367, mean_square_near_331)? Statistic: -8.0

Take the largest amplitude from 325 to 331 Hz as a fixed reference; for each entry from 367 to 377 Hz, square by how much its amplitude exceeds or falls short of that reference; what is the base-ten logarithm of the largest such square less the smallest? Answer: 3.0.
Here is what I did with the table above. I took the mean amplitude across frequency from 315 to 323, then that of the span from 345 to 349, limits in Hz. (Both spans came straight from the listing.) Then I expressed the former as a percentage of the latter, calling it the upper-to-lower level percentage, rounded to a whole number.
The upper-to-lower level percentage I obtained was 123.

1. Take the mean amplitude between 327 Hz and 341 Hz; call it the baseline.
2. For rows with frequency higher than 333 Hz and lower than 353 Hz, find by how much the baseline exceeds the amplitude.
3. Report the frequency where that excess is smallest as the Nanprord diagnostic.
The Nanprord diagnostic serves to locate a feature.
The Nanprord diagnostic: 340.0 Hz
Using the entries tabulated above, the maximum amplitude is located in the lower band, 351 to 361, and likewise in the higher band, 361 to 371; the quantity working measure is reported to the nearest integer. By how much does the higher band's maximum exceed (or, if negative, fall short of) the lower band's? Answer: -11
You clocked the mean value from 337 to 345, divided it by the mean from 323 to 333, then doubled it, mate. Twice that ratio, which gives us 2.2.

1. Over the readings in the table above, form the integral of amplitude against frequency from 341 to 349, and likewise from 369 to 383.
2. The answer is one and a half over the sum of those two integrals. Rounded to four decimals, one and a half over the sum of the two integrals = 0.0011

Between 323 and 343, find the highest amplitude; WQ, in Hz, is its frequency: 340.0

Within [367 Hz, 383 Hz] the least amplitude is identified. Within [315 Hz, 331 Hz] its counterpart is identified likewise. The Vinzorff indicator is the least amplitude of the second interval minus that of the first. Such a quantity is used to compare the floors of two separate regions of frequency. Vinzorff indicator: 31.3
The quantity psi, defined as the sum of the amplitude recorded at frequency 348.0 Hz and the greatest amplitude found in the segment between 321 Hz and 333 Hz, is 144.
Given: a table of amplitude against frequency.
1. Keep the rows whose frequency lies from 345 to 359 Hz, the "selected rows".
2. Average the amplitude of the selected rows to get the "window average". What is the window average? 54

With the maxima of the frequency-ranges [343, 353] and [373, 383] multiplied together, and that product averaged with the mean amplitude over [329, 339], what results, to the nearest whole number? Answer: 2805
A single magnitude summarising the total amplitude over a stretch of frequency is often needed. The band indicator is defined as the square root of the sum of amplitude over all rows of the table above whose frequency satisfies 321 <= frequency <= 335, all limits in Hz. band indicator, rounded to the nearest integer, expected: 23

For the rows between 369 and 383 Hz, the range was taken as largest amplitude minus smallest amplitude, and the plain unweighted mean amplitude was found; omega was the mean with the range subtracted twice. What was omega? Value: -5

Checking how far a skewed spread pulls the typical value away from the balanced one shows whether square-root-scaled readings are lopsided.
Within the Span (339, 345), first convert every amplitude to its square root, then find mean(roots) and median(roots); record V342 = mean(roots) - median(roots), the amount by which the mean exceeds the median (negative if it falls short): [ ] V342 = 0.03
